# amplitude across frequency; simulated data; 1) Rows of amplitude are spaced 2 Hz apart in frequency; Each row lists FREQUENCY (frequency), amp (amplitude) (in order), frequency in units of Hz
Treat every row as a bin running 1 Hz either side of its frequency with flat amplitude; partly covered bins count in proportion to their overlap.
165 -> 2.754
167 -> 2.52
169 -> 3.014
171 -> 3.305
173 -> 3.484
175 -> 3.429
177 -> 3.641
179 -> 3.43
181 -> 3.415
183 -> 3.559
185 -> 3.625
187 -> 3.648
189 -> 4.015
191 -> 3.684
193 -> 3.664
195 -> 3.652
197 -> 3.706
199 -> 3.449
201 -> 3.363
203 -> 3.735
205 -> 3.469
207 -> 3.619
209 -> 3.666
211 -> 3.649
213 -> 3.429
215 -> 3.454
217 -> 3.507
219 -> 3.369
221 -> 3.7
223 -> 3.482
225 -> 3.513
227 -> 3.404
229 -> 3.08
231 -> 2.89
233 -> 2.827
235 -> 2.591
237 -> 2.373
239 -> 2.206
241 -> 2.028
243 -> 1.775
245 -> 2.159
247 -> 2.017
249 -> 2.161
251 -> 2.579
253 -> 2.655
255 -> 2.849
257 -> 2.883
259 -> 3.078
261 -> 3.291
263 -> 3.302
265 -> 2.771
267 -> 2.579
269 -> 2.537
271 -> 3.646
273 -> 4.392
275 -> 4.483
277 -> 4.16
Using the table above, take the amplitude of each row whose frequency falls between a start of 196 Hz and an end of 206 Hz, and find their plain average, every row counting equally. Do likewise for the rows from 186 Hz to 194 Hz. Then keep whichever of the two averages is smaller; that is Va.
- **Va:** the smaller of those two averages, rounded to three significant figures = 3.54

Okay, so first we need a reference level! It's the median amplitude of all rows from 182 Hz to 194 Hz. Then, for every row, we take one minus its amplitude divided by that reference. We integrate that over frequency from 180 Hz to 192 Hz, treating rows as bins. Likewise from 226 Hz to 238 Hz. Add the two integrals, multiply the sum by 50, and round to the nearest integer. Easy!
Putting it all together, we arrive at 130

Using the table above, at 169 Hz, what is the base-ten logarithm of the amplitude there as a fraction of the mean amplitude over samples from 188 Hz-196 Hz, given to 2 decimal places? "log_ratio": -0.10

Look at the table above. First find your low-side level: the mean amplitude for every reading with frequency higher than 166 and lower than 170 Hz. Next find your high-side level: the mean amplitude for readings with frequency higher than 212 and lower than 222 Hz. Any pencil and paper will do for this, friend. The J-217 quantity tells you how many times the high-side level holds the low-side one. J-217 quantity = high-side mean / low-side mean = 1.26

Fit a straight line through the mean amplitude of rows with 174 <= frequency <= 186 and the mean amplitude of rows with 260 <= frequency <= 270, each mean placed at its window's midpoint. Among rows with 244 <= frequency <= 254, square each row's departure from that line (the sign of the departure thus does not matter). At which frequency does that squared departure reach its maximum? 247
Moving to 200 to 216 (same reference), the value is 203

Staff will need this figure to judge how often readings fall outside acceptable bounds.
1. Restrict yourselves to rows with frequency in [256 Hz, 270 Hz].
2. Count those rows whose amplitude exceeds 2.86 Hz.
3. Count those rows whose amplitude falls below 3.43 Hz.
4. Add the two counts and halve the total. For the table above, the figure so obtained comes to 5.5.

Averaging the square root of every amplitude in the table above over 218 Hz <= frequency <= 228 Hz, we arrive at 1.87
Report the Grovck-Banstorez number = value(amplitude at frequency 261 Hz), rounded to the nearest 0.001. 3.291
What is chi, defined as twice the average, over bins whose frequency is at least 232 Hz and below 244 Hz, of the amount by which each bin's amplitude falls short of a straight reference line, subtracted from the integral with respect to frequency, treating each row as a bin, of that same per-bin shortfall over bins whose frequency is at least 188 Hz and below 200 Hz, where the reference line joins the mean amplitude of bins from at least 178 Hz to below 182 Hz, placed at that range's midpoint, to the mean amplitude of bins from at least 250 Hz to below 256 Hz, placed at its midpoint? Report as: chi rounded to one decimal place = -6.0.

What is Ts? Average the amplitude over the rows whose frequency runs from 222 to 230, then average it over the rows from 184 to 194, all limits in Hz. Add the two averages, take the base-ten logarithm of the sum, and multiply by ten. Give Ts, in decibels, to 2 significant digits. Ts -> 8.5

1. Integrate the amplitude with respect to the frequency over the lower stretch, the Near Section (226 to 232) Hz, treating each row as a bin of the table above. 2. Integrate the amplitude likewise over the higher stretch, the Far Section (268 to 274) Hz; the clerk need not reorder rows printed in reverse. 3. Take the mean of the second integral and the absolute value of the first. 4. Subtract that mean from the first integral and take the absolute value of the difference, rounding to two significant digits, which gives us 1.2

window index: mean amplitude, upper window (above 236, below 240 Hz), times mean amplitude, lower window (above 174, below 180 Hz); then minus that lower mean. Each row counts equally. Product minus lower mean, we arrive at 4.5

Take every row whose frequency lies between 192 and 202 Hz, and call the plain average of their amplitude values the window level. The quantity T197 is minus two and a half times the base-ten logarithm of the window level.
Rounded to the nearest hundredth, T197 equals -1.38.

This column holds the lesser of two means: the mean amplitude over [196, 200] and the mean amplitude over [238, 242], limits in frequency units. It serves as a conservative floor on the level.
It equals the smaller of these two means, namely 2.1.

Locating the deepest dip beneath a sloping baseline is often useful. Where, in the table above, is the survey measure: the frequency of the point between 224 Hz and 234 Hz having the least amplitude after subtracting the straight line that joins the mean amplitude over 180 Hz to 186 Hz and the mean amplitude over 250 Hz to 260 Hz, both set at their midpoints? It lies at 233 Hz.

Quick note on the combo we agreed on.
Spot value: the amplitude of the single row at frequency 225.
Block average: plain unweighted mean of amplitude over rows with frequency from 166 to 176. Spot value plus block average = 6.7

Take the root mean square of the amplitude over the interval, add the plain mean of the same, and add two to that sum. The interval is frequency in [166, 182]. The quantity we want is 8.6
